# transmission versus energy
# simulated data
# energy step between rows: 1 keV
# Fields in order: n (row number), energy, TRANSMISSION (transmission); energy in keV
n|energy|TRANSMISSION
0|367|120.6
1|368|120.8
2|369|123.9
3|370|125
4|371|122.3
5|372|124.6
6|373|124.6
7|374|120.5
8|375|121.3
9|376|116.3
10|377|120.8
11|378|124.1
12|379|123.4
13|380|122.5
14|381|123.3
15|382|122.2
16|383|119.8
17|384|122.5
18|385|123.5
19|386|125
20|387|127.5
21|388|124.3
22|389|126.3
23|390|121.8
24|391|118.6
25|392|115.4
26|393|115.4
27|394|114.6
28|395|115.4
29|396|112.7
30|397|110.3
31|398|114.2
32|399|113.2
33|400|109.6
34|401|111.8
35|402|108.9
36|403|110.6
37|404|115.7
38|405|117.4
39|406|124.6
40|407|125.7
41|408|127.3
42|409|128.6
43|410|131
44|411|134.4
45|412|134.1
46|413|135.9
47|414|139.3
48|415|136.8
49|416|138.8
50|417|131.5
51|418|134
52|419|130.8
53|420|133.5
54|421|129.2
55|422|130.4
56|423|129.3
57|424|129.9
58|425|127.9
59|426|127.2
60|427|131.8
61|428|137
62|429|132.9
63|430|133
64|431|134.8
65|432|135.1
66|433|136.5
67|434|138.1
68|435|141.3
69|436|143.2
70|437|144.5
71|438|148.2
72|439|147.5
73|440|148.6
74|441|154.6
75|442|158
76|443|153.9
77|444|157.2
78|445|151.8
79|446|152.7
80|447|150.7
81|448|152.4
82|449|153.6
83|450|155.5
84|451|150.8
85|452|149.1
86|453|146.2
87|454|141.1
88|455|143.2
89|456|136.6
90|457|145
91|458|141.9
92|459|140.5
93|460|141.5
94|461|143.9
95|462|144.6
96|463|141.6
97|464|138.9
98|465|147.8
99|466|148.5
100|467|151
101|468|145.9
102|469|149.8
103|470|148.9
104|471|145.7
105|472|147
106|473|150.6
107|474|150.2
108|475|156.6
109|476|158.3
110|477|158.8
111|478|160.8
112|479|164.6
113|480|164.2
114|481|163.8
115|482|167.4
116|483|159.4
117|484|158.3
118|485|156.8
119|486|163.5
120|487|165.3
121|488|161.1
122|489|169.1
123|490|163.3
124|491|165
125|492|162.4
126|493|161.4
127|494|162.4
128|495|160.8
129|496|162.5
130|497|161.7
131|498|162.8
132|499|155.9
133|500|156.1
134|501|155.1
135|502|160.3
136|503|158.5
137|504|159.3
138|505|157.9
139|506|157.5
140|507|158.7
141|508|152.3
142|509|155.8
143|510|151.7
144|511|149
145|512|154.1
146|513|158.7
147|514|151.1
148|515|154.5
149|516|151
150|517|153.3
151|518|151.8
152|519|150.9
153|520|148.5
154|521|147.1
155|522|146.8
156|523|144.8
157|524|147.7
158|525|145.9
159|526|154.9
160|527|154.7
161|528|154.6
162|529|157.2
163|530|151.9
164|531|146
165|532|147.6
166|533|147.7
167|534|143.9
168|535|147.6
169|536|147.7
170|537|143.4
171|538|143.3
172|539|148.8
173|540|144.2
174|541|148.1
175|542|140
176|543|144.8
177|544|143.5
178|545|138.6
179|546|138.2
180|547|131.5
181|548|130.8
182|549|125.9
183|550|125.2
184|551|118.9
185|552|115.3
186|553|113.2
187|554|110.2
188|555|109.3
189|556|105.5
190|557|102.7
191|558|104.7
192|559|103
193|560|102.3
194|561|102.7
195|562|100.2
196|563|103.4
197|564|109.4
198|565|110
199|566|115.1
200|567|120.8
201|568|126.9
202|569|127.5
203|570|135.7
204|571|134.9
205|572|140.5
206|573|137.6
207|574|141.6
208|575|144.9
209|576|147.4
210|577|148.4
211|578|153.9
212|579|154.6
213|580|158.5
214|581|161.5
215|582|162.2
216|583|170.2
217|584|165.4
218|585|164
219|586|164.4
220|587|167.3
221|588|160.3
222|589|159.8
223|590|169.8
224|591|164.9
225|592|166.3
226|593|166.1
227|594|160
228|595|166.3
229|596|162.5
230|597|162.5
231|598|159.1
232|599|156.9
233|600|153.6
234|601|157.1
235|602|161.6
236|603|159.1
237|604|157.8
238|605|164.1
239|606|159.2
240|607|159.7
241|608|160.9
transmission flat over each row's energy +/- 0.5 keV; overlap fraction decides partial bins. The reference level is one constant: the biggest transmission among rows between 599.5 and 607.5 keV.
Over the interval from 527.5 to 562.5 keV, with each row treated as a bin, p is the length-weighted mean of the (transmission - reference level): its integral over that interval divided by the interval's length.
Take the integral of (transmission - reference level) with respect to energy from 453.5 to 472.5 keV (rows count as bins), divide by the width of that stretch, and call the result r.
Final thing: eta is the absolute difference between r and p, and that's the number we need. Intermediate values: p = -33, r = -20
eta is 14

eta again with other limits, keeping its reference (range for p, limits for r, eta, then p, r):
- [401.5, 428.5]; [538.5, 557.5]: 1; -35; -36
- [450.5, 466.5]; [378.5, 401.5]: 25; -20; -45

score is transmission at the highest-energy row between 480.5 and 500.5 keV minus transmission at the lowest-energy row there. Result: -8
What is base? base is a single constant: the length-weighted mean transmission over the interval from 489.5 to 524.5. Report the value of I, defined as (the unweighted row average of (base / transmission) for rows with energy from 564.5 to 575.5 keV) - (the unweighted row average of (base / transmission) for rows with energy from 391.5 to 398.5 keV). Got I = -0.16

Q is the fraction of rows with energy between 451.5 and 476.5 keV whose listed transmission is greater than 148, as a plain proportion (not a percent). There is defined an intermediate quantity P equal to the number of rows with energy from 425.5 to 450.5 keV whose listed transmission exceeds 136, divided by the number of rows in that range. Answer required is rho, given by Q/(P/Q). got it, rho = 0.2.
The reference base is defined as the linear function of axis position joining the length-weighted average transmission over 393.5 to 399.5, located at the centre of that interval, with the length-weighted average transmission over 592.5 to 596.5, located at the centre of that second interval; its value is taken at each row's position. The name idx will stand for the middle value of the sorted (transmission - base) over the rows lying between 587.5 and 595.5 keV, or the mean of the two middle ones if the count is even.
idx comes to 2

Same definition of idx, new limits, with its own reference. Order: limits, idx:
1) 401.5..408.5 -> 2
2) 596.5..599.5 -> -6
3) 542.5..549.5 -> -13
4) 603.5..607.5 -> -7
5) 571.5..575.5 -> -17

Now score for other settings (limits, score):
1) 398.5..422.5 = 17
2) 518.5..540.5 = -7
